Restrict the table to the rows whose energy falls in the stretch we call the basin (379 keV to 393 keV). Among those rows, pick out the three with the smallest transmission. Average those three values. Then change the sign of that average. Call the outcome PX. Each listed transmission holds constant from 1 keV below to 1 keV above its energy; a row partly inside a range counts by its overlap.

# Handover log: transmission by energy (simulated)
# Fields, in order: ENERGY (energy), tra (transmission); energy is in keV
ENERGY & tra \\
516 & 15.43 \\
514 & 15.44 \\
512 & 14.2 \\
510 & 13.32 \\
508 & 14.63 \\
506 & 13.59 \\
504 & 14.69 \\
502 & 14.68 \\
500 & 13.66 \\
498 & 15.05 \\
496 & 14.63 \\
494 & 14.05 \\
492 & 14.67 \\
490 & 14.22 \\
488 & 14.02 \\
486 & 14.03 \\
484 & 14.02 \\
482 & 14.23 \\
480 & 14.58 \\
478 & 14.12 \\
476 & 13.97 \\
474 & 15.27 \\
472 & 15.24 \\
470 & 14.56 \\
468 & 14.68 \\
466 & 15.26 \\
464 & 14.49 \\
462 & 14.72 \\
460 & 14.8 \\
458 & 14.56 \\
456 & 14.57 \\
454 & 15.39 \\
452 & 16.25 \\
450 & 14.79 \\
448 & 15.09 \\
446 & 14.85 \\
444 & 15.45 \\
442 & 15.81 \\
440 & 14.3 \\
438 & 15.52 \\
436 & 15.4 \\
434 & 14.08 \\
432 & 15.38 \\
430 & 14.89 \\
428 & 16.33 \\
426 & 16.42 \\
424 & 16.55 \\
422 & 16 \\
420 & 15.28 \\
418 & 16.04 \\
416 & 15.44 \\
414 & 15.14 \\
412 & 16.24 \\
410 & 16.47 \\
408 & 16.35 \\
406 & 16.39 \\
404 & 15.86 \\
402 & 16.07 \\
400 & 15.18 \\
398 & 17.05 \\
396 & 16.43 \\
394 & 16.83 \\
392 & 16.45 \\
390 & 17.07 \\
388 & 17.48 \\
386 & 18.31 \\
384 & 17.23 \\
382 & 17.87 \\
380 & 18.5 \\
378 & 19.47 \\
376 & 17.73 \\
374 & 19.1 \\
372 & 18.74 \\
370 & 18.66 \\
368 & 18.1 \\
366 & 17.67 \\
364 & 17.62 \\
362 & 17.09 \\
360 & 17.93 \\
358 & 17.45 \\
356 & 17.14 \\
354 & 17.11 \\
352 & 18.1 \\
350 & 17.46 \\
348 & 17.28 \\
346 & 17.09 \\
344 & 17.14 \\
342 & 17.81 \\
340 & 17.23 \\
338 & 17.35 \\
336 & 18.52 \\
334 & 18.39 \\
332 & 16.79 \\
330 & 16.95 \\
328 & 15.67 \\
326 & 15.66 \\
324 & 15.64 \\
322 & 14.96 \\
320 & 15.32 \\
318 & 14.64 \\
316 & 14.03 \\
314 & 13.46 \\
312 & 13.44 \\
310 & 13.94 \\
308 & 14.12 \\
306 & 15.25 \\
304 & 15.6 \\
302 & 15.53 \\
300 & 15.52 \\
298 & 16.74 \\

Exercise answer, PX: -16.9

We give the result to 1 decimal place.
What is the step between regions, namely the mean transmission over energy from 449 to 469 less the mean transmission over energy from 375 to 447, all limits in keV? -1.3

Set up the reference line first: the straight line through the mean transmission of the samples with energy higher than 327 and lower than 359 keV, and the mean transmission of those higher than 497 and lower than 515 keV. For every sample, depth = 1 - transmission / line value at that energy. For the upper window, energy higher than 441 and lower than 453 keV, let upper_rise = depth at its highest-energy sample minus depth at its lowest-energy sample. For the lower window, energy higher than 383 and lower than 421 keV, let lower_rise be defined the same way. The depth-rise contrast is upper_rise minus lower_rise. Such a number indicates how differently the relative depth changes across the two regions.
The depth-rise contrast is -0.12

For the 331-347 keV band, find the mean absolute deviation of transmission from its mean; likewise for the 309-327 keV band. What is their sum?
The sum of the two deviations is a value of 1.28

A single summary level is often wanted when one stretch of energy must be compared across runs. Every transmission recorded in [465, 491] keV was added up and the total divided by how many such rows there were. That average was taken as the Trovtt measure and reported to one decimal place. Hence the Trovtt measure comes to 14.5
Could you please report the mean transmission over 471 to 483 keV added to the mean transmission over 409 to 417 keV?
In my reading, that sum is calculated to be 30.4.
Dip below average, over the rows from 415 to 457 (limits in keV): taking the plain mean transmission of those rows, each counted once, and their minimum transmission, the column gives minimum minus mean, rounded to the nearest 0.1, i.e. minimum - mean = -1.3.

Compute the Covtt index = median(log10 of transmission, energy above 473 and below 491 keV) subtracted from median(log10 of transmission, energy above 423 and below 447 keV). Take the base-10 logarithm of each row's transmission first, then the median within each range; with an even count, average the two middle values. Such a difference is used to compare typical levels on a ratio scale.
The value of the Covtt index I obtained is 0.038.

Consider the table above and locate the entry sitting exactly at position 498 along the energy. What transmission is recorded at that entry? 15.05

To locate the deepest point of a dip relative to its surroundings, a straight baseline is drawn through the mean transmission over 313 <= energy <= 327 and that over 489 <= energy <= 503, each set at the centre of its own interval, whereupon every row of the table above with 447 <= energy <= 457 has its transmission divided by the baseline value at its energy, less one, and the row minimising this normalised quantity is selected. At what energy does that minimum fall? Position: 456 keV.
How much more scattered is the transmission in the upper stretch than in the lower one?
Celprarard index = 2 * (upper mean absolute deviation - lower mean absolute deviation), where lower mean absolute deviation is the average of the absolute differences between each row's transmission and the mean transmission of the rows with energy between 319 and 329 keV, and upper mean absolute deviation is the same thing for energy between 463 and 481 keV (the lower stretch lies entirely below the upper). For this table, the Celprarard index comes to 0.3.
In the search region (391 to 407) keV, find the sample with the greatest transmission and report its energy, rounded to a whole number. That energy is 398 keV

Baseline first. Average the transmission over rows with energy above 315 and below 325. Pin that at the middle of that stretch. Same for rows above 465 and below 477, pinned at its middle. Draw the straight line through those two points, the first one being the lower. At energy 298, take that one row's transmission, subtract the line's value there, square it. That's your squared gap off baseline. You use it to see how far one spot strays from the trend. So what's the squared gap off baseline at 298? 3.3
